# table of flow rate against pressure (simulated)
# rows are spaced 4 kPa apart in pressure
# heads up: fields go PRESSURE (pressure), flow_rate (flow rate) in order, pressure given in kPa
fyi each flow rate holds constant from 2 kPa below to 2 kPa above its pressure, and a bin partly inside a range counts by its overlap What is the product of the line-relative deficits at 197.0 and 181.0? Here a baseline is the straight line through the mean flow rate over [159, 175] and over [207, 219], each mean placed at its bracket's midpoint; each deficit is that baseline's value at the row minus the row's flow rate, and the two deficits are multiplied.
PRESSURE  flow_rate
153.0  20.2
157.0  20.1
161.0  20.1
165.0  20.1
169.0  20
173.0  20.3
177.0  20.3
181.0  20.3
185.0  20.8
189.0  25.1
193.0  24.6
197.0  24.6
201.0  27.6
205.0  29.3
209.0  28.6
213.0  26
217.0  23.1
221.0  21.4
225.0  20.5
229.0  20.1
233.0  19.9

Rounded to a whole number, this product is -1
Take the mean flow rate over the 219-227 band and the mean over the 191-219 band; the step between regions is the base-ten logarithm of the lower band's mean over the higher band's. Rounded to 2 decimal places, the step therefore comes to 0.10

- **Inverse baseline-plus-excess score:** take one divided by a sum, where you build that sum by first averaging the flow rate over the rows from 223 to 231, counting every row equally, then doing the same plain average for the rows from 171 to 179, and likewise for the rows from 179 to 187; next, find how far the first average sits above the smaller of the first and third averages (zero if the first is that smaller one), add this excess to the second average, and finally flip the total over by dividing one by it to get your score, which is 0.049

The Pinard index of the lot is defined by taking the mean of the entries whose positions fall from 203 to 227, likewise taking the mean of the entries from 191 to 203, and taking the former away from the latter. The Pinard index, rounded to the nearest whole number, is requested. 1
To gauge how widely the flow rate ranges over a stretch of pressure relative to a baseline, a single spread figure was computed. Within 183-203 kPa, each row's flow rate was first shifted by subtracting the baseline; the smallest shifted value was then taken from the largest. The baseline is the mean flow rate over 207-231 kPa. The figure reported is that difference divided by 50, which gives 0.14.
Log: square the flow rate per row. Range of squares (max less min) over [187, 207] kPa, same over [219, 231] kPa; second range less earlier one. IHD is -199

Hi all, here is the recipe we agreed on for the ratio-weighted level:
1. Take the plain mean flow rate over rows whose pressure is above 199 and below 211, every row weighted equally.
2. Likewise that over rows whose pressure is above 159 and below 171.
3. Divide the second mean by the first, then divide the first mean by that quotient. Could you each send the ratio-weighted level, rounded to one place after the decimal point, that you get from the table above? 40.5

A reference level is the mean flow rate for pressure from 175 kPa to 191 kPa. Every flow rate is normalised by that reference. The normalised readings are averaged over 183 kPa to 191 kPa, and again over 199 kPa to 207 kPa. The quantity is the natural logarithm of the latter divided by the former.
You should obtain 0.21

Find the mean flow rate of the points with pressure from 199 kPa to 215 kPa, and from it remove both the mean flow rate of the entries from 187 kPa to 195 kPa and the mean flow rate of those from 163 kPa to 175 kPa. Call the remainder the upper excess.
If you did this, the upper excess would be -17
